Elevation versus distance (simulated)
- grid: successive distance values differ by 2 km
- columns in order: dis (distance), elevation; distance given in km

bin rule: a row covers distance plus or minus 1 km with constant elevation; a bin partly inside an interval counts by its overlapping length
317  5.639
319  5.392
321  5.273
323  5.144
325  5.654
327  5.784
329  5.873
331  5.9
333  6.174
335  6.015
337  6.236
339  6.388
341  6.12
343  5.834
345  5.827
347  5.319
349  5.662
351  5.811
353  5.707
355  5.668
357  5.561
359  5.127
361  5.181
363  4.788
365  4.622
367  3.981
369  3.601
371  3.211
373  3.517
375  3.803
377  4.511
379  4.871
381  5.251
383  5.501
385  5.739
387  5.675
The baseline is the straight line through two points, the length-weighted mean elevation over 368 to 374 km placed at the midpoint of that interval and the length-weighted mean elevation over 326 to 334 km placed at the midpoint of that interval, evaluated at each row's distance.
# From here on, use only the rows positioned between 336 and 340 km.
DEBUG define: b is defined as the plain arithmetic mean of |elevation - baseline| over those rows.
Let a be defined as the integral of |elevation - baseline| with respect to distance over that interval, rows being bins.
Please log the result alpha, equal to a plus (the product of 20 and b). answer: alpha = 20.8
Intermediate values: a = 3.5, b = 0.87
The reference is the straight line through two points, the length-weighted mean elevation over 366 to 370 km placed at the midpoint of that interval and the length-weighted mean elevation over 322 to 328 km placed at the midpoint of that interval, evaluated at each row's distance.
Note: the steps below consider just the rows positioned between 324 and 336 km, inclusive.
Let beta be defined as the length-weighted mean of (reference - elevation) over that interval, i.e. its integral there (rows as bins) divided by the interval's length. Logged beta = -0.57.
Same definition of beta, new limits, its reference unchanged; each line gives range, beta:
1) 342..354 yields -1.09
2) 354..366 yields -1.04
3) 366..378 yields -0.14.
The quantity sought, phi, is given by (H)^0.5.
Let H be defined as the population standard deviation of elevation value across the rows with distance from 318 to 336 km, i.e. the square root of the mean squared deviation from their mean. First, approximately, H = 0.33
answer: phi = 0.58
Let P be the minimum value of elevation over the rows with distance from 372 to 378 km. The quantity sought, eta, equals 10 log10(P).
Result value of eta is 5.5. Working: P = 3.517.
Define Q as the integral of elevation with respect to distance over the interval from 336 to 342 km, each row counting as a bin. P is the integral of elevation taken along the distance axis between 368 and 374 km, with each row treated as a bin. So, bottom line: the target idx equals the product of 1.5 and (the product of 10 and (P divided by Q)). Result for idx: 8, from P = 21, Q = 37.5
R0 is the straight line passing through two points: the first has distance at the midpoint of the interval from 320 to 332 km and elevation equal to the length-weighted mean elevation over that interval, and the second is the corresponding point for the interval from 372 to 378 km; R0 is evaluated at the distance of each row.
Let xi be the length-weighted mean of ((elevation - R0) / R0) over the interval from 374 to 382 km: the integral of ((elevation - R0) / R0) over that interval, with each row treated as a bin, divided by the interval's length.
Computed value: 0.20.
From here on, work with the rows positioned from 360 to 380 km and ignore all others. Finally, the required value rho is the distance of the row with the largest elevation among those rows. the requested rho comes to 361 km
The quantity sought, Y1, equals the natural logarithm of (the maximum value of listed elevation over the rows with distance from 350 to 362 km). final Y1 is 1.76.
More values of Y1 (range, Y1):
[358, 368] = 1.64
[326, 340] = 1.85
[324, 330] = 1.77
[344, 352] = 1.76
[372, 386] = 1.75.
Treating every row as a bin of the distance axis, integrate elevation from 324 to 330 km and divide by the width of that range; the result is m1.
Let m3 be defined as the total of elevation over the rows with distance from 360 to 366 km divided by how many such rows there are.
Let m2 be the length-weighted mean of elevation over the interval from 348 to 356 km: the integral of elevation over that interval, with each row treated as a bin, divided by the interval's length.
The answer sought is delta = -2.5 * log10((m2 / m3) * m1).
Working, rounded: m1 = 5.8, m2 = 5.7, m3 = 4.9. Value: -2.1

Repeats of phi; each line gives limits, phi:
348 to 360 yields 0.47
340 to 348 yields 0.54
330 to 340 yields 0.41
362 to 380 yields 0.76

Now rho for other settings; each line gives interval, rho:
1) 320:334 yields 333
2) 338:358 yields 339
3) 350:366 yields 351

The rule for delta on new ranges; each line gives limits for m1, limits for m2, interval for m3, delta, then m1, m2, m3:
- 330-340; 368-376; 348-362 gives -1.5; 6.1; 3.5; 5.5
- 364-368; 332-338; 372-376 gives -2.1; 4.3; 6.1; 3.7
